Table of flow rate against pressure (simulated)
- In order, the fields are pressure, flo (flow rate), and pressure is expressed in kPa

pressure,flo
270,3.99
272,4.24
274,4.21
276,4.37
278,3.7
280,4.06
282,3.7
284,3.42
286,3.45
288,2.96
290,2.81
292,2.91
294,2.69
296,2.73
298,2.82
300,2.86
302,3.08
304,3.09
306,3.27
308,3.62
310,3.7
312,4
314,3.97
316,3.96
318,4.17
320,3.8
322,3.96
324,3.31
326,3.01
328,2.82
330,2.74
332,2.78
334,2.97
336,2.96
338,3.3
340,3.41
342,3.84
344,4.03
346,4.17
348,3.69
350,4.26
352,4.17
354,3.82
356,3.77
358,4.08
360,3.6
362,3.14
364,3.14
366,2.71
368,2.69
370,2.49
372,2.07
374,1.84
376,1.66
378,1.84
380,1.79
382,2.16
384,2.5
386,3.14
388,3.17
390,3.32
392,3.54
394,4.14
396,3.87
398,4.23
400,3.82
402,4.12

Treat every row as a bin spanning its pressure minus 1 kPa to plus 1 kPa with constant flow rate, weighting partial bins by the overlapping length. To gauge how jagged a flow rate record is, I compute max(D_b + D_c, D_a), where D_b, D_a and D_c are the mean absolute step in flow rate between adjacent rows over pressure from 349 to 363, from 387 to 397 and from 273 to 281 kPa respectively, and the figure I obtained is 0.69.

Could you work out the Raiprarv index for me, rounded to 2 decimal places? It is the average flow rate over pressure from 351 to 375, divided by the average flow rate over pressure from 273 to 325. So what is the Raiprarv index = 0.90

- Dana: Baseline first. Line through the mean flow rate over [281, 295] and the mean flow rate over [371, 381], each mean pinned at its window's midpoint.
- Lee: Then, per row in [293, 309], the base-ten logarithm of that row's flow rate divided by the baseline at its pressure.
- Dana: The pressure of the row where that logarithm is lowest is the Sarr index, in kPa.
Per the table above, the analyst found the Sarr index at 294 kPa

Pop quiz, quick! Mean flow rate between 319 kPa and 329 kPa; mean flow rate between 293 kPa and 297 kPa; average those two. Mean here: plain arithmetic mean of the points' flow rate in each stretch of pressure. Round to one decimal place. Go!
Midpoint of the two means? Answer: 3.0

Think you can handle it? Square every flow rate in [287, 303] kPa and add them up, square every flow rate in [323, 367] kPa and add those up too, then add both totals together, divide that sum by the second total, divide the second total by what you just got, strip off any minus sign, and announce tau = 214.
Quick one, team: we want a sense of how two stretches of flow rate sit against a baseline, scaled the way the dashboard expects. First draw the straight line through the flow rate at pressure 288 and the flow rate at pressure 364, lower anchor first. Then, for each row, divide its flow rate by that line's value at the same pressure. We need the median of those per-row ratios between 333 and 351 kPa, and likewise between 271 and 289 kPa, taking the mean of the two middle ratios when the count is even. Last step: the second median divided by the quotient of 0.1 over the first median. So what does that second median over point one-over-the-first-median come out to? 15.0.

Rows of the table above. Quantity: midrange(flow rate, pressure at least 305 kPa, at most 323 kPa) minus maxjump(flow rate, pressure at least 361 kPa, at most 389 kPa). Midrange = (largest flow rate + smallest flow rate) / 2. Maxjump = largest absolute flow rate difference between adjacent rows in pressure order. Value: 3.08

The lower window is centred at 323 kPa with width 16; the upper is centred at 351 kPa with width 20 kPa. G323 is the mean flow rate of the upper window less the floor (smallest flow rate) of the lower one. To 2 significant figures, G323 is 1.2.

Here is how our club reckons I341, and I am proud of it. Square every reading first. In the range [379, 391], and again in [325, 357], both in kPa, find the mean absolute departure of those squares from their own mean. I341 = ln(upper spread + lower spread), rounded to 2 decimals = 1.82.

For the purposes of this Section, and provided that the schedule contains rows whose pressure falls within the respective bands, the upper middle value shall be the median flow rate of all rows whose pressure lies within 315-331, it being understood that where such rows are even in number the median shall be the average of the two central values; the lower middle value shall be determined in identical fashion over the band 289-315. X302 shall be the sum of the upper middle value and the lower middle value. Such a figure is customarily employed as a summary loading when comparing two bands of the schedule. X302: 6.6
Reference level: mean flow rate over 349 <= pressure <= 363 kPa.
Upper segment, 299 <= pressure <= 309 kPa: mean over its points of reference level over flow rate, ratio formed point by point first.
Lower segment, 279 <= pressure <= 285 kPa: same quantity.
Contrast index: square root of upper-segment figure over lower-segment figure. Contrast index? 1.08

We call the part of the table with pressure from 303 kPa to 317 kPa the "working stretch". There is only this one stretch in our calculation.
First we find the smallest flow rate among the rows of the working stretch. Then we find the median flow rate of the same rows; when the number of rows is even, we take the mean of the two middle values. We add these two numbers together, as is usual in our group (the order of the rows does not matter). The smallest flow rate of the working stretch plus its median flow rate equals 6.8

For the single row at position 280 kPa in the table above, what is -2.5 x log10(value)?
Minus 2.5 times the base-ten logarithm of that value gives -1.52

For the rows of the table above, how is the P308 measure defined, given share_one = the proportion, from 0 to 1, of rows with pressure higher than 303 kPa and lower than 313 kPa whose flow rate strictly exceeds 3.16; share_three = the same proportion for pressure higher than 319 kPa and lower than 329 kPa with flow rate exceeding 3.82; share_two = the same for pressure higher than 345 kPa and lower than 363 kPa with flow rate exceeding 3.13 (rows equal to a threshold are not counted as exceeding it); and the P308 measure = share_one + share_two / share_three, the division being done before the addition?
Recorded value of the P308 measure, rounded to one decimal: 5.8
